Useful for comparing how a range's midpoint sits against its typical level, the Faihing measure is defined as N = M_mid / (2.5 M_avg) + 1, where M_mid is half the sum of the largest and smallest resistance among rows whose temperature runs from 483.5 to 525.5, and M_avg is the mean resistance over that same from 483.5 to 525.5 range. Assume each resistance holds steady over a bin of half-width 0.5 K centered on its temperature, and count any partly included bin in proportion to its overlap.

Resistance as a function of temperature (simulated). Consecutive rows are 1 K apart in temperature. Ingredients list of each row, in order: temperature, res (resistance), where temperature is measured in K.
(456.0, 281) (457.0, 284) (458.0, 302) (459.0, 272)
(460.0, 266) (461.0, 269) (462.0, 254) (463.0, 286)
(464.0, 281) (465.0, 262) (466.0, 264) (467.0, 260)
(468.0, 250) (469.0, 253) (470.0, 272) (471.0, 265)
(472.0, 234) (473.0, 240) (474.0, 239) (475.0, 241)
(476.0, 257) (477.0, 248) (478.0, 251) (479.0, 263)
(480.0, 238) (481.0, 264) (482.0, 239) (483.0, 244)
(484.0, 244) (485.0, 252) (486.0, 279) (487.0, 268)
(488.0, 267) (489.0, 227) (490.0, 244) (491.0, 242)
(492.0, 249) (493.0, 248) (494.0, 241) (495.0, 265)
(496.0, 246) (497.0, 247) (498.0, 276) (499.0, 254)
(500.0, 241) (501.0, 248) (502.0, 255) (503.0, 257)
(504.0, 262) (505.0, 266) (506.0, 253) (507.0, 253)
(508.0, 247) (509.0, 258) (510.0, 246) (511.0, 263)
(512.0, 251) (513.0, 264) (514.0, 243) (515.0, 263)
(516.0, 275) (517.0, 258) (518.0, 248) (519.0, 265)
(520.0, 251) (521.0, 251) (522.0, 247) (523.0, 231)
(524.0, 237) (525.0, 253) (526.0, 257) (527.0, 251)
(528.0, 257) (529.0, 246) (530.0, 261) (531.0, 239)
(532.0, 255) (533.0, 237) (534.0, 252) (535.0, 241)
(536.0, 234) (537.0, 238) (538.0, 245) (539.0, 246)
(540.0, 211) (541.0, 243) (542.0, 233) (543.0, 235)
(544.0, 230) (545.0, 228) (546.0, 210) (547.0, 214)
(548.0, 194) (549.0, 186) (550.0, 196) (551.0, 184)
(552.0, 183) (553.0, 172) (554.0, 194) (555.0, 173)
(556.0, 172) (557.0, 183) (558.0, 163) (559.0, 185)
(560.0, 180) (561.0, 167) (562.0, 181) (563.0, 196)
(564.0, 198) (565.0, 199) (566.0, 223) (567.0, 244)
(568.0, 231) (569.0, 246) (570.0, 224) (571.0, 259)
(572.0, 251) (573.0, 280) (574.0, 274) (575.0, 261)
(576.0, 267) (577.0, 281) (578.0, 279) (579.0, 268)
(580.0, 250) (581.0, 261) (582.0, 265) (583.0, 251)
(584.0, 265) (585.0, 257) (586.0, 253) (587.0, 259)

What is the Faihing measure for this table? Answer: 1.40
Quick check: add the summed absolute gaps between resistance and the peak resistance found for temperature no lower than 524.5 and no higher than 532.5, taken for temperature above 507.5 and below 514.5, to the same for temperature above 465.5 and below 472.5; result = 130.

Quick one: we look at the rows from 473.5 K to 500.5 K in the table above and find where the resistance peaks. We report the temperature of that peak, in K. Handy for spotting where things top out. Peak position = 486.0 K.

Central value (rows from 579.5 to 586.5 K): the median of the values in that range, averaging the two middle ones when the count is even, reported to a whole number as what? 257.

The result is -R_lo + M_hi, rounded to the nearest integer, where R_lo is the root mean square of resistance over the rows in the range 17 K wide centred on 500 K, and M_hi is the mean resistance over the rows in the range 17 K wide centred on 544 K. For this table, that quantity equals -35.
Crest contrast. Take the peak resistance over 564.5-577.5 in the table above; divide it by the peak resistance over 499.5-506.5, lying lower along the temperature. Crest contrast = 1.06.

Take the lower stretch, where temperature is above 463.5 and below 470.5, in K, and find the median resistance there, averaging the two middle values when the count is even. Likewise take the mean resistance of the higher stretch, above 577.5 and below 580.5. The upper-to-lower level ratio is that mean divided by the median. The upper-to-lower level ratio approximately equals 1.01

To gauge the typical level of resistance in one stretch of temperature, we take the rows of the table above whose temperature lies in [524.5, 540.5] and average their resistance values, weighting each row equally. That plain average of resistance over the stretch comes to 245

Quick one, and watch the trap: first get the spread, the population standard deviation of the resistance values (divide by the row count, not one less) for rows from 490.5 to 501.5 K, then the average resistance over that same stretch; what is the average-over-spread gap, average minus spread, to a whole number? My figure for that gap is 240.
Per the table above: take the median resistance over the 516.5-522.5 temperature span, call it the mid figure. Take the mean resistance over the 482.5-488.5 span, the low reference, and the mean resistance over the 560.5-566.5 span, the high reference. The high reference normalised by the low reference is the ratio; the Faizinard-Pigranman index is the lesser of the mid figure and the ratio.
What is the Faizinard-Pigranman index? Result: 0.75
